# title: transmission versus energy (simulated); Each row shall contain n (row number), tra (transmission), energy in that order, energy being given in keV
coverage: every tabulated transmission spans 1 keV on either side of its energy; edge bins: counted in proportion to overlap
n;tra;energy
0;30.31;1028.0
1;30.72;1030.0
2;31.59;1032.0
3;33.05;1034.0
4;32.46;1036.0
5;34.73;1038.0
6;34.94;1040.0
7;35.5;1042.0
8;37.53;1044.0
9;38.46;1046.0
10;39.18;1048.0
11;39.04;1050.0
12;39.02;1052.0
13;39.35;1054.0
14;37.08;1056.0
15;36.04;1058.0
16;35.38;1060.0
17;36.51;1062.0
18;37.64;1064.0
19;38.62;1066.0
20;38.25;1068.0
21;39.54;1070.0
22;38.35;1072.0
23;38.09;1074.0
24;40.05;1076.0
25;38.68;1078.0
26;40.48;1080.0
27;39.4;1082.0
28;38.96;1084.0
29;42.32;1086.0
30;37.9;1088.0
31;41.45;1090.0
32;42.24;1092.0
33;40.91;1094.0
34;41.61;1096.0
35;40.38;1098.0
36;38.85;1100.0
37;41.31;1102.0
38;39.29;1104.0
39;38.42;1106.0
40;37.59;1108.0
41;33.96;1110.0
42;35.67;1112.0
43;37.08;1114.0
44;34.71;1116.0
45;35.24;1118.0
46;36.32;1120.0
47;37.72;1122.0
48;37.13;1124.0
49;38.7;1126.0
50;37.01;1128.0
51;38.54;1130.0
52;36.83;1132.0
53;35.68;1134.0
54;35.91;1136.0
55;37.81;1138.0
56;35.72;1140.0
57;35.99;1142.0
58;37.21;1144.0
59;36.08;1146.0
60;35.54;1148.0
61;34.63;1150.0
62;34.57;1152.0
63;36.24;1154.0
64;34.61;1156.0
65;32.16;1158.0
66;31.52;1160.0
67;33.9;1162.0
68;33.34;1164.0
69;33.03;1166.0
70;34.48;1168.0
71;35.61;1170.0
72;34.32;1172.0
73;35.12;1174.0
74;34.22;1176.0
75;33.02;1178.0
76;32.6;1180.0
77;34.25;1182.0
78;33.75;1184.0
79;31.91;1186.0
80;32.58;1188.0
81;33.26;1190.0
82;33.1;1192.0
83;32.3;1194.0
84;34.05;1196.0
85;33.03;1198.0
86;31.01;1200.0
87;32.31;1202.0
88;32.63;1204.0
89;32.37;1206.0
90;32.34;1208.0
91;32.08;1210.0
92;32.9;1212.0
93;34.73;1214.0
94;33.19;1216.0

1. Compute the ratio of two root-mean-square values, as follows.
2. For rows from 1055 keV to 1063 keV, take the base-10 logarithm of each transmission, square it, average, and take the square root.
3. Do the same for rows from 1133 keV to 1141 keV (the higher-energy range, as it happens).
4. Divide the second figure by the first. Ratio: 1.000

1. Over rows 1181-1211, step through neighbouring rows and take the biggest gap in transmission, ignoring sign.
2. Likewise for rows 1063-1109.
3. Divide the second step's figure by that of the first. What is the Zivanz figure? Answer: 2.2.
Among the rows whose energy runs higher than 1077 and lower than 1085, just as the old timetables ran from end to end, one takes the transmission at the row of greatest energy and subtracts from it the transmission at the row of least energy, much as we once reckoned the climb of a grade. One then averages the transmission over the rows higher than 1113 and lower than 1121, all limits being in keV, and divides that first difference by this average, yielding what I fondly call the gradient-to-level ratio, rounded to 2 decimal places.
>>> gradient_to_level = 0.01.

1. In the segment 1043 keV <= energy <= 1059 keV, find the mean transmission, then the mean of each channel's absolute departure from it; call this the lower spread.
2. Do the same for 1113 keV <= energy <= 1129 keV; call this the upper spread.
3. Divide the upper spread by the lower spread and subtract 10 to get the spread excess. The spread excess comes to -9.01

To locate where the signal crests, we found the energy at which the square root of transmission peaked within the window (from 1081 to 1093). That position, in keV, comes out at 1086.0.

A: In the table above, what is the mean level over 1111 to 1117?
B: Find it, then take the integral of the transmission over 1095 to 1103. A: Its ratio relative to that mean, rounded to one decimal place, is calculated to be 9.1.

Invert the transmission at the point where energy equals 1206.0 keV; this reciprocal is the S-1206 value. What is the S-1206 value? 0.031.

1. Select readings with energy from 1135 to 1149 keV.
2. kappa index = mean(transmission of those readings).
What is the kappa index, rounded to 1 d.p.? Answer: 36.3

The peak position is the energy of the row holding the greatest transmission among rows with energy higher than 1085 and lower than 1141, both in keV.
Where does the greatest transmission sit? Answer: 1086.0 keV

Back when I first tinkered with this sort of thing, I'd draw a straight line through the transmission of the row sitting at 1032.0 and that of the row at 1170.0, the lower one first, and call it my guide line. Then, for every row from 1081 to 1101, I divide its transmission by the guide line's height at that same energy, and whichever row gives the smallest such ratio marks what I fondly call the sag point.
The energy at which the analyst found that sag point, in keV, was 1088.0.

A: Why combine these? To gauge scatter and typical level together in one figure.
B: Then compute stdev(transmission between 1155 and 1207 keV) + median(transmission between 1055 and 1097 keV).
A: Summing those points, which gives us 39.8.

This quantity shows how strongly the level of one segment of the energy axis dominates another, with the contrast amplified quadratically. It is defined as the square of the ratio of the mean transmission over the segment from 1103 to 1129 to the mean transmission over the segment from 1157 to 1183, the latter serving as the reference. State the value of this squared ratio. 1.20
